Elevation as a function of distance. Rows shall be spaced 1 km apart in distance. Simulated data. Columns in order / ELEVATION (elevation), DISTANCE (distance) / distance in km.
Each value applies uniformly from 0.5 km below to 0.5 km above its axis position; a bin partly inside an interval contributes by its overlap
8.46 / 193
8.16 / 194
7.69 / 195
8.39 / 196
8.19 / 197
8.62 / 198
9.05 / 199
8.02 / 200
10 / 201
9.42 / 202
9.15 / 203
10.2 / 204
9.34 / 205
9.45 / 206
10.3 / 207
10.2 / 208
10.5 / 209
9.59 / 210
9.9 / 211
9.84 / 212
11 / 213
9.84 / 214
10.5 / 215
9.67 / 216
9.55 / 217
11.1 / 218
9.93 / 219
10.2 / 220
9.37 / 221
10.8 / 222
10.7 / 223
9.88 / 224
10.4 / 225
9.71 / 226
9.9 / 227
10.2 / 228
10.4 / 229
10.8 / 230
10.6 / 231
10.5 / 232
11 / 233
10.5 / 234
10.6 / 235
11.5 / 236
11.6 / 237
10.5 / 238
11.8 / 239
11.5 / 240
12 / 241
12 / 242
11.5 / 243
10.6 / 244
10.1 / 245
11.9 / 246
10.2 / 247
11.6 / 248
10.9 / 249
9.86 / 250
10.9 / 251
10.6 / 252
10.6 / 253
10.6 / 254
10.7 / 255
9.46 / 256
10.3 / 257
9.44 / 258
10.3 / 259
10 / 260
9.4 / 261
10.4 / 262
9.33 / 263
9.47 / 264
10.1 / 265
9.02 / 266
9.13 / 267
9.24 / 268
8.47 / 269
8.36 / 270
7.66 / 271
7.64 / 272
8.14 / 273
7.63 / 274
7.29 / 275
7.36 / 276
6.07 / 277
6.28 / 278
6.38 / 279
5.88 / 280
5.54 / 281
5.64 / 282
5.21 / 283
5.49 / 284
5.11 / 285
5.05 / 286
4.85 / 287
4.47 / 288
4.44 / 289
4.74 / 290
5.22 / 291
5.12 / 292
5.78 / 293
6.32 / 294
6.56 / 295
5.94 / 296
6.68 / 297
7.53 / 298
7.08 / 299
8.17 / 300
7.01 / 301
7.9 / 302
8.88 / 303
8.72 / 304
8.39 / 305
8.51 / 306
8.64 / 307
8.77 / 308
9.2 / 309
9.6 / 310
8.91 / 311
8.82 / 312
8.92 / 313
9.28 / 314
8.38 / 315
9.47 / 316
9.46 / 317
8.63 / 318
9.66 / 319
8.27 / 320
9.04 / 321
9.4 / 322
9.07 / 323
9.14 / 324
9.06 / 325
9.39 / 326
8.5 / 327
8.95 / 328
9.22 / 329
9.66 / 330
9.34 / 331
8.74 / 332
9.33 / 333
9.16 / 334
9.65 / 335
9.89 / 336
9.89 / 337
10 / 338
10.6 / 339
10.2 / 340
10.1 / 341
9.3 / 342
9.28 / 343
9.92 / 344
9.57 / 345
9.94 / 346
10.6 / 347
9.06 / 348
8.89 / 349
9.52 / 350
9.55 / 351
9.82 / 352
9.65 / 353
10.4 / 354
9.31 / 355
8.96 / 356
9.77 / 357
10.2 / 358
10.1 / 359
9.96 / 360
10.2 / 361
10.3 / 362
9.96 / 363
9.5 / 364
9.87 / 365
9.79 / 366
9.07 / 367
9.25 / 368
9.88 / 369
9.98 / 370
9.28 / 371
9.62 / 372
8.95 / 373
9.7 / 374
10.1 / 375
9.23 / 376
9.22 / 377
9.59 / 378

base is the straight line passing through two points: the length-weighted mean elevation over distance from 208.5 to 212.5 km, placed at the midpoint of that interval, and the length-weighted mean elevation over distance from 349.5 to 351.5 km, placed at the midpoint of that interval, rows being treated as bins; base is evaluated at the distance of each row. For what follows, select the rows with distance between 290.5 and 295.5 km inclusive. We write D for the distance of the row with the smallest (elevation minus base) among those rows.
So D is 292 km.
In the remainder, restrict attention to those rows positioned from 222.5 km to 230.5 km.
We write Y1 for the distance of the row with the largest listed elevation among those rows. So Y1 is 230 km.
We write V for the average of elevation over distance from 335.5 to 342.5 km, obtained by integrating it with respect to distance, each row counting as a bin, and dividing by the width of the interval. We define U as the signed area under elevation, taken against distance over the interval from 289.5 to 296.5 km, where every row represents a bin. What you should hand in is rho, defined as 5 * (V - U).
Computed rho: -148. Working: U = 39.7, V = 10.0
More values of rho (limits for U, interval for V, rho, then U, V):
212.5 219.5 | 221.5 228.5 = -307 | 71.6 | 10.2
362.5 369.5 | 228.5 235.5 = -283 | 67.3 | 10.6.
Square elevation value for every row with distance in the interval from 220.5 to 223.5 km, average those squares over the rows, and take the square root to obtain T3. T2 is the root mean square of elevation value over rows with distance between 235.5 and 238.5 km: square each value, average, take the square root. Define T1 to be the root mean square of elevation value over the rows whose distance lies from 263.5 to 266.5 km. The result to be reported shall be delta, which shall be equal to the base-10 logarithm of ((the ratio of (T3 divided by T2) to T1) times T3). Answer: 0.00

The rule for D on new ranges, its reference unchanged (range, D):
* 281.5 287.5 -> 287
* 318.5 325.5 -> 320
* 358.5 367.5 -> 367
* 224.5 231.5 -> 226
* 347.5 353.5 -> 349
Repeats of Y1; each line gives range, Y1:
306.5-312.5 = 310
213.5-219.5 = 218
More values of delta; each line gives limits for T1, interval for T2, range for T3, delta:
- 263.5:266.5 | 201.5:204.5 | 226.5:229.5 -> 0.05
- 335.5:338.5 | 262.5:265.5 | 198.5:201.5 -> -0.07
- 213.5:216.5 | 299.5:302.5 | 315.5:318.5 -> 0.04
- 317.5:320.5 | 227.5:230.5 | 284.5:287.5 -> -0.57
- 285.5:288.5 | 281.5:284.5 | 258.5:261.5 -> 0.57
